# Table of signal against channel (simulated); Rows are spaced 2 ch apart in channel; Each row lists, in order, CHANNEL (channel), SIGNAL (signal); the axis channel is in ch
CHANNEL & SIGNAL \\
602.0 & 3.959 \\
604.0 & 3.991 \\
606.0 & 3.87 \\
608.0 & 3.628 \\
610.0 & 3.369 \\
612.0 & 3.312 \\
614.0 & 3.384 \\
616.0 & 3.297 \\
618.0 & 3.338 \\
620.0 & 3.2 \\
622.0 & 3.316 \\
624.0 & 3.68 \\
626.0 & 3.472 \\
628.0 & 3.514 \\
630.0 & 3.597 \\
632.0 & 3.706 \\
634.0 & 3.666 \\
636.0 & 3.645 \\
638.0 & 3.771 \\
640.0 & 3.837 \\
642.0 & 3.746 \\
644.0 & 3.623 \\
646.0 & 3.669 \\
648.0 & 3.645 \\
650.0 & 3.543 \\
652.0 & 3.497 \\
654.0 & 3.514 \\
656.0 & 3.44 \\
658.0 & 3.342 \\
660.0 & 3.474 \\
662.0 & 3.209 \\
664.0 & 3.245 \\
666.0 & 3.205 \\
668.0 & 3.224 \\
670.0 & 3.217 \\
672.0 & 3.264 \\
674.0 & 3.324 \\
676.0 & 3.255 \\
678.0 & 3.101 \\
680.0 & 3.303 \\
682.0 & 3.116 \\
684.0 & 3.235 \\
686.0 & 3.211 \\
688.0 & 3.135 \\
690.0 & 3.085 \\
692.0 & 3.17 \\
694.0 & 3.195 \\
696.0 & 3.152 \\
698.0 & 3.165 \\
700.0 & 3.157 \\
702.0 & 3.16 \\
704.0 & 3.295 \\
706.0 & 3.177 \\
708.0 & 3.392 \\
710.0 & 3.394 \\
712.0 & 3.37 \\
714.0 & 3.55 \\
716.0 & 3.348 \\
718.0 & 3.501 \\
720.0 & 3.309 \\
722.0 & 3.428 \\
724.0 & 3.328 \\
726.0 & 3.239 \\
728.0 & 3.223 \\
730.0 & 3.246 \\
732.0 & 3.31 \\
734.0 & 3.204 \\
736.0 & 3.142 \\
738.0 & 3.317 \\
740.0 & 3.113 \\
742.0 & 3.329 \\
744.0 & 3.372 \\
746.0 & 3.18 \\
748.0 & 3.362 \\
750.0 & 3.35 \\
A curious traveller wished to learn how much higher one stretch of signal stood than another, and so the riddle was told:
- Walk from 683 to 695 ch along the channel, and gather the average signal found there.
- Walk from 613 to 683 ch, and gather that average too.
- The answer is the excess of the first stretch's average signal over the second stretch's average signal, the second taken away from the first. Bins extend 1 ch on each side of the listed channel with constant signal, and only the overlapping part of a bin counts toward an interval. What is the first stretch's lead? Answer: -0.27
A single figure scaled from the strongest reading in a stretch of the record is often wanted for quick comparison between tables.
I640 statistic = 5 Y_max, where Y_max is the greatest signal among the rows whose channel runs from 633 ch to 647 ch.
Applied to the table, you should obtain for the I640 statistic 19.2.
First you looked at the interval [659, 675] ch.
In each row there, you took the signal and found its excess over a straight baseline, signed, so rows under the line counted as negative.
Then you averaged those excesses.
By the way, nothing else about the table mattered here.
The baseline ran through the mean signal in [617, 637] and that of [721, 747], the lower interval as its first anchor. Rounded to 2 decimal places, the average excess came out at -0.15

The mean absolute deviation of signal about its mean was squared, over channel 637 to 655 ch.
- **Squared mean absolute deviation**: 0.009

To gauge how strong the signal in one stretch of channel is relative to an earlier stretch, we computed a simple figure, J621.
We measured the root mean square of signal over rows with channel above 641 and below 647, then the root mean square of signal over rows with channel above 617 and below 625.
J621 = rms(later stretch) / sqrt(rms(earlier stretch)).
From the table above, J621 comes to 2.00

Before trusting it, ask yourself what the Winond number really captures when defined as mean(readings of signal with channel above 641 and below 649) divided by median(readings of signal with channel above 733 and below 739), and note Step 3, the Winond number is 1.15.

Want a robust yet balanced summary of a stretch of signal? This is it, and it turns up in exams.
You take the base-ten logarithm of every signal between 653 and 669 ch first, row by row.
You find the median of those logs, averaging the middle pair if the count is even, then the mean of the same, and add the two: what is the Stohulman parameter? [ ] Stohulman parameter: 1.04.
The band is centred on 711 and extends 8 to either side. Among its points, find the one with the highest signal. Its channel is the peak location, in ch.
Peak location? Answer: 714.0 ch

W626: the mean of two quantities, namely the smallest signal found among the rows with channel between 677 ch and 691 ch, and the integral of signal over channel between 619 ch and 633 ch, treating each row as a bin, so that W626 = 26.0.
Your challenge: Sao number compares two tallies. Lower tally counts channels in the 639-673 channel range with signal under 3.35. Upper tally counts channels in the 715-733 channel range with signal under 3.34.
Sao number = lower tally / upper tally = 1.2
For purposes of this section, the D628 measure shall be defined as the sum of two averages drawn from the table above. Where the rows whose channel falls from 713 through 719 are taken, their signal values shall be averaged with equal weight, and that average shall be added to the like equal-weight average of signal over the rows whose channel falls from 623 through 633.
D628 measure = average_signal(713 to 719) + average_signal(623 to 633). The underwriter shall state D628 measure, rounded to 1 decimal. 7.1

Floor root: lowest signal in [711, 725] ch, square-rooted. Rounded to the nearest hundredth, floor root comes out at 1.82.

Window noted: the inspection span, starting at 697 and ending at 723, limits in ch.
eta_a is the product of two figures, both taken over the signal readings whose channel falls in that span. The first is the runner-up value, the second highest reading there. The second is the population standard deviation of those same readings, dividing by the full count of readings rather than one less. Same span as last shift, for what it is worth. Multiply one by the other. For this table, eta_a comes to 0.44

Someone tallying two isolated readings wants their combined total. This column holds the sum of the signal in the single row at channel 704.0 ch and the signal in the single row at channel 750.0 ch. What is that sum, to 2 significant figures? 6.6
